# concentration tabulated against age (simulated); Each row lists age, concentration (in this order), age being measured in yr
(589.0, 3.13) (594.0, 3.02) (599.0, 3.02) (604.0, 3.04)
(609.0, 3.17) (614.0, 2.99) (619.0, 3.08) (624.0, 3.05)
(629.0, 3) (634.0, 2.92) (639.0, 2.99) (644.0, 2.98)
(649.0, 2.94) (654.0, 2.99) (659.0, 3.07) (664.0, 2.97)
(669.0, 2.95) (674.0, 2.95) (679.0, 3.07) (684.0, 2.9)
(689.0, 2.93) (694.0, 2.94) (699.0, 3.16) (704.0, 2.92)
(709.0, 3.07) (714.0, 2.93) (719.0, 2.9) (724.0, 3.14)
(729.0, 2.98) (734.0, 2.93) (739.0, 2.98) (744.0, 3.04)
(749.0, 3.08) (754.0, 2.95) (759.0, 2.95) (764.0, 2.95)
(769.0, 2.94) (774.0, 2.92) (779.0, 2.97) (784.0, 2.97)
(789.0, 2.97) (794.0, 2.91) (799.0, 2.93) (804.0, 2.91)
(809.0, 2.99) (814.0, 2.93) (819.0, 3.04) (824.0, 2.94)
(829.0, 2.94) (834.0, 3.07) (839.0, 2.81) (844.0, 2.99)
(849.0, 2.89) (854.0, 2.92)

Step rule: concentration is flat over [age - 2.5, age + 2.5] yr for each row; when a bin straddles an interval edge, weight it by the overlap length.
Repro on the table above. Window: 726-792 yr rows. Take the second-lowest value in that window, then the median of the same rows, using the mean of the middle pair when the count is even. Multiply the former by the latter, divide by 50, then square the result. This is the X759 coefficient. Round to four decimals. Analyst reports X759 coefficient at 0.0303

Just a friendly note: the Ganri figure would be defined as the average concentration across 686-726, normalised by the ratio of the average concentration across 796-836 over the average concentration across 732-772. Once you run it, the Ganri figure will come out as 3.01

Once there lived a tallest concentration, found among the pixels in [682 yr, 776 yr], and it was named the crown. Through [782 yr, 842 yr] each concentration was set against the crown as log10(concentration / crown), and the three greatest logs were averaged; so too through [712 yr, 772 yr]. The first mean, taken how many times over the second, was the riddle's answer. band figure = 1.74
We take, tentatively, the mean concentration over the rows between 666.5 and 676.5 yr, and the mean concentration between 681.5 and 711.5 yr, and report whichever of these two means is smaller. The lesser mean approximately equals 2.95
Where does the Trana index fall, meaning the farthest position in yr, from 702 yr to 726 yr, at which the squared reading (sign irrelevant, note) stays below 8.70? 719.0 yr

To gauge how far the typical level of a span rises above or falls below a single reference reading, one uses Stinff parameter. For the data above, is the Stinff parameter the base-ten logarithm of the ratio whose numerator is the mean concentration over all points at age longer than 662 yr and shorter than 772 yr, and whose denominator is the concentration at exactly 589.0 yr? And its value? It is -0.021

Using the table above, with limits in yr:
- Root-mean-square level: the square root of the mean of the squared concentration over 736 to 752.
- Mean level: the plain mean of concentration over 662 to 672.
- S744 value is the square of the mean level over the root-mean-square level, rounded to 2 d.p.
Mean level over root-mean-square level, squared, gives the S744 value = 0.95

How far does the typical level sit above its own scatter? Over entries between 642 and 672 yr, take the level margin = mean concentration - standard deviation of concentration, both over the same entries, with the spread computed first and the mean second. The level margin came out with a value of 2.94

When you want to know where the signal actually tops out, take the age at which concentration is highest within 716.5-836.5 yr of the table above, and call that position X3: 724.0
